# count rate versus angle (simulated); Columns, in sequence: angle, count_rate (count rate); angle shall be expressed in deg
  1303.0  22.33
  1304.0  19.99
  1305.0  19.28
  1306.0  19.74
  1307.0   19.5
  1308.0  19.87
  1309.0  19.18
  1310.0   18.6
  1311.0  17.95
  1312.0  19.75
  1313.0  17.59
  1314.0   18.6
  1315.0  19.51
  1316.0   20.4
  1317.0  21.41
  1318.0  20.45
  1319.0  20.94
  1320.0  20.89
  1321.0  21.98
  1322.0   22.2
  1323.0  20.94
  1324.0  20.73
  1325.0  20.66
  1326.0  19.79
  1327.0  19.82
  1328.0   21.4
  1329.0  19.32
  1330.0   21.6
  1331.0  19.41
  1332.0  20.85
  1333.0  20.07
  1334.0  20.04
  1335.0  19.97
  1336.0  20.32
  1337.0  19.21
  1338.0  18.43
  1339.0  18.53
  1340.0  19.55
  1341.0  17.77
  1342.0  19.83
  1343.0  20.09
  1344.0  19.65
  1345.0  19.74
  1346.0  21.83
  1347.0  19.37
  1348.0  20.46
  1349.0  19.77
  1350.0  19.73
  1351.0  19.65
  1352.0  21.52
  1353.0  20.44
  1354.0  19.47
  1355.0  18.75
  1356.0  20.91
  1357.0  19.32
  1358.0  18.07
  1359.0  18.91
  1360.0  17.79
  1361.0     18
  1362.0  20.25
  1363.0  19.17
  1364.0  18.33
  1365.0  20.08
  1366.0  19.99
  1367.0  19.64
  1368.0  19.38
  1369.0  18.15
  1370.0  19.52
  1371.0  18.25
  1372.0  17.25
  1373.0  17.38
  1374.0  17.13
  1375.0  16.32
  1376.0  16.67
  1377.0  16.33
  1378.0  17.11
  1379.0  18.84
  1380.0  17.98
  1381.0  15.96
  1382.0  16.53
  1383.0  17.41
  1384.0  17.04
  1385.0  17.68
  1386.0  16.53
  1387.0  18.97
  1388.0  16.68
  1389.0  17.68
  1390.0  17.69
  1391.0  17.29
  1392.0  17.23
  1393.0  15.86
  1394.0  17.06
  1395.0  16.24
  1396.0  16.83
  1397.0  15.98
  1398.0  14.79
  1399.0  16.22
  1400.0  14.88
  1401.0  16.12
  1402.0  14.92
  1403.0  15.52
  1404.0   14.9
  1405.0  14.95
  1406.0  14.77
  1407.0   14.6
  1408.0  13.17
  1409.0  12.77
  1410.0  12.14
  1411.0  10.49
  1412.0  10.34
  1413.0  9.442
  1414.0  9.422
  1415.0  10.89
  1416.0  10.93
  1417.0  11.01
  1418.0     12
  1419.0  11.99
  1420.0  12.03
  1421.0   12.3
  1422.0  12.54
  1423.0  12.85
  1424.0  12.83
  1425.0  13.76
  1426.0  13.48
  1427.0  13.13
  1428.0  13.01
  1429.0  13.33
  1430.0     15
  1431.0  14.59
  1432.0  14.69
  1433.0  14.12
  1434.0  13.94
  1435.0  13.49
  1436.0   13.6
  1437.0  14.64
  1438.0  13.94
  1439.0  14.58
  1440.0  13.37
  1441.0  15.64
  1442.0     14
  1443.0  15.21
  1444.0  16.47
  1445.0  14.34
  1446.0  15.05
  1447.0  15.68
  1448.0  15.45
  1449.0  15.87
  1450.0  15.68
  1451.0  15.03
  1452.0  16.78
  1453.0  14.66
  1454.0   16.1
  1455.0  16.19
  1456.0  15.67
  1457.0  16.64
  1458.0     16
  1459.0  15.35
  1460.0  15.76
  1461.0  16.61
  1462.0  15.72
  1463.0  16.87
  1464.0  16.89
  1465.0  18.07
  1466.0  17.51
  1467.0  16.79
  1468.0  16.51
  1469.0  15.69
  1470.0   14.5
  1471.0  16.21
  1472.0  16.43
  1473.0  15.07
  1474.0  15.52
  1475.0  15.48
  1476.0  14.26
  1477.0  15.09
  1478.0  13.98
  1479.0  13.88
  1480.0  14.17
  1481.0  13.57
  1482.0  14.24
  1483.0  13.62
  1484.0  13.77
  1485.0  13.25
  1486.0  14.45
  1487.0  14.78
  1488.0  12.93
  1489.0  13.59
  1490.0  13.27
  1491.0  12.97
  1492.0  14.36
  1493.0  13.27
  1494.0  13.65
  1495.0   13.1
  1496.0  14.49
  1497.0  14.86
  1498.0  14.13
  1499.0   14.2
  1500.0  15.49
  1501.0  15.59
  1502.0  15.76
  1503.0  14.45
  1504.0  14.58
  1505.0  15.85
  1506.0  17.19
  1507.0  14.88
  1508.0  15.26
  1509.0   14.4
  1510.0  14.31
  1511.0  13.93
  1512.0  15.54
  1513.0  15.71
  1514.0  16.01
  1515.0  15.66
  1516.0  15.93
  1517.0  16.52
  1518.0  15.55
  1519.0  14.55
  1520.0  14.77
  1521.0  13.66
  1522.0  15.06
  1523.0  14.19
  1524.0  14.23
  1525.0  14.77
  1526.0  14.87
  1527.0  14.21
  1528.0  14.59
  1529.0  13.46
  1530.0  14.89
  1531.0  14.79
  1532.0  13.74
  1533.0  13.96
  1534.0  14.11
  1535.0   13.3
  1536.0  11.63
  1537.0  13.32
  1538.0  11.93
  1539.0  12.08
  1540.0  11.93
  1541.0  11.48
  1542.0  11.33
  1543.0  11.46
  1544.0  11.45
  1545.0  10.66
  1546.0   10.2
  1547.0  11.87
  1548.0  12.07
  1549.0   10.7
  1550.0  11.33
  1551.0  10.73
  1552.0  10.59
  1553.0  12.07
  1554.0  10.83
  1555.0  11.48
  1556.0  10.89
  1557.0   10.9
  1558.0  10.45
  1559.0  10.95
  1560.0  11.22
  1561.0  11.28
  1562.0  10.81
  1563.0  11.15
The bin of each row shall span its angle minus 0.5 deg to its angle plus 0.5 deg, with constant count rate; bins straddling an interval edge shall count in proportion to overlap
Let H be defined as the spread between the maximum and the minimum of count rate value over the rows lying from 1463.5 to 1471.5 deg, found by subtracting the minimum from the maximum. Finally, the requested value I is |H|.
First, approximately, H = 3.6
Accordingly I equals 3.57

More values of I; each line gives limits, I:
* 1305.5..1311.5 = 1.92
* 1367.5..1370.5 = 1.37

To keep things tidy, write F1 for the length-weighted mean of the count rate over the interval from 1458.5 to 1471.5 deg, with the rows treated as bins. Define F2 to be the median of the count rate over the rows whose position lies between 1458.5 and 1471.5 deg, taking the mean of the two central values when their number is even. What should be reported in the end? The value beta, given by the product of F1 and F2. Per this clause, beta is 270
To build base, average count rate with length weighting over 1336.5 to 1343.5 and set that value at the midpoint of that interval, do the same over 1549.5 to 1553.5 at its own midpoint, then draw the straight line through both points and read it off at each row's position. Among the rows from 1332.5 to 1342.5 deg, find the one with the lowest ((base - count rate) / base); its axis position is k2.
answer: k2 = 1336.0 deg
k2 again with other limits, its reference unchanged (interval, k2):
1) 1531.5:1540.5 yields 1534.0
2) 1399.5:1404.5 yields 1401.0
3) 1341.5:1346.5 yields 1346.0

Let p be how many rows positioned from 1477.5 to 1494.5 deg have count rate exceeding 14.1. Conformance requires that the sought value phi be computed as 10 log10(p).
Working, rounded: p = 5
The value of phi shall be 7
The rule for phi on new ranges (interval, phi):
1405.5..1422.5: 3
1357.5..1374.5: 12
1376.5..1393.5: 12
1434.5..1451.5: 11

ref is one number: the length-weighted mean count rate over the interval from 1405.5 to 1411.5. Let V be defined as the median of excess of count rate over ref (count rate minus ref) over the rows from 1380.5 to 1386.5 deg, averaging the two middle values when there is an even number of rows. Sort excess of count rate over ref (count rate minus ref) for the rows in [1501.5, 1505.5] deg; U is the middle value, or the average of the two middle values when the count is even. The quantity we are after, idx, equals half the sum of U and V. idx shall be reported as 3.0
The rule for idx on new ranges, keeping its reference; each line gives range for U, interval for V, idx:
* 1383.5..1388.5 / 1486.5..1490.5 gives 2.2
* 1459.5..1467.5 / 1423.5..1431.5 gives 2.1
